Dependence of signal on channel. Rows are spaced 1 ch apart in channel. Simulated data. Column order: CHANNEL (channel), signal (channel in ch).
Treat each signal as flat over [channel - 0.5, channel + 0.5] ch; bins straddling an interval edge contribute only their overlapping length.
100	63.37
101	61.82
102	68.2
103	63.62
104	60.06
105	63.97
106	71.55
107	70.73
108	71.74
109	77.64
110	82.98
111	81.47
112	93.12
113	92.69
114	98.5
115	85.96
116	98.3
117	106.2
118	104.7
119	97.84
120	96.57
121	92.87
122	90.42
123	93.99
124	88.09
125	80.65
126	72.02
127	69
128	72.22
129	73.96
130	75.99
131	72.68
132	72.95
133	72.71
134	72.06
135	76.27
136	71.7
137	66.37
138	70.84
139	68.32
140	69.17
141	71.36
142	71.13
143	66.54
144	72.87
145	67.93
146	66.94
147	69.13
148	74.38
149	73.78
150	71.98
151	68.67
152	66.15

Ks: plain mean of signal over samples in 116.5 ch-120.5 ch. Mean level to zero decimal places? 101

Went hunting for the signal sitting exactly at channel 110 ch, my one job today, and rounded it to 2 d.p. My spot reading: 82.98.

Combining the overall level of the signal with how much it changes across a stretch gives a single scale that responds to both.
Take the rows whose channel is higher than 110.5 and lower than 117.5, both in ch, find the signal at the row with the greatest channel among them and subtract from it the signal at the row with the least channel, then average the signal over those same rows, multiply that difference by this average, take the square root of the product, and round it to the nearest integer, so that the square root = 48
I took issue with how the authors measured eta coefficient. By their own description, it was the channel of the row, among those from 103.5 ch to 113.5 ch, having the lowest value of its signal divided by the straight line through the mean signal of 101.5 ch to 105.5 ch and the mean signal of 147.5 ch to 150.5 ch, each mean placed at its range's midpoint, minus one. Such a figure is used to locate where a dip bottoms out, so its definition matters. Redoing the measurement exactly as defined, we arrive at 104 ch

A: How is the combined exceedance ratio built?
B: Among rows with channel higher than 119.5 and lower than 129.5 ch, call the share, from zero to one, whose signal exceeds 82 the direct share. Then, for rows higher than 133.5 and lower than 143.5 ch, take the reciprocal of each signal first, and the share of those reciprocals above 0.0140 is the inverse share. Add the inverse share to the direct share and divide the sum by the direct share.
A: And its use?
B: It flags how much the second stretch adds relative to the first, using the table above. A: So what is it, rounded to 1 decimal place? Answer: 2.4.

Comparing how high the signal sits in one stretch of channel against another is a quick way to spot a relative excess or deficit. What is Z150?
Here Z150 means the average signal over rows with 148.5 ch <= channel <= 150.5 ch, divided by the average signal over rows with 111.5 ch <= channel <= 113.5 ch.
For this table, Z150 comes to 0.78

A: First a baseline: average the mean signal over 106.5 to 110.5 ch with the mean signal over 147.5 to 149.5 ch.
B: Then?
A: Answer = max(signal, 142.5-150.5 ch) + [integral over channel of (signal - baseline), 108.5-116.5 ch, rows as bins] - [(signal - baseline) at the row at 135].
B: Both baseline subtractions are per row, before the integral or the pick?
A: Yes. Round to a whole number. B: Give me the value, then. 184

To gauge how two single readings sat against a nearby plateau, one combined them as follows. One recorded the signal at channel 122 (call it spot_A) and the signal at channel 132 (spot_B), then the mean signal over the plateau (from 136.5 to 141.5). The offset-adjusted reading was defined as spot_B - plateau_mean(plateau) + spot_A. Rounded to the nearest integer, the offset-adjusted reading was 94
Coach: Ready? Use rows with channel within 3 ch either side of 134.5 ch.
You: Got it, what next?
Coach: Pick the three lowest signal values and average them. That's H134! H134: 70.0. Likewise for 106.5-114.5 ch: 73.4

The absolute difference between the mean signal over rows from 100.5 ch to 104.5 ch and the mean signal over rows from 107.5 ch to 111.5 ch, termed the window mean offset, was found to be 15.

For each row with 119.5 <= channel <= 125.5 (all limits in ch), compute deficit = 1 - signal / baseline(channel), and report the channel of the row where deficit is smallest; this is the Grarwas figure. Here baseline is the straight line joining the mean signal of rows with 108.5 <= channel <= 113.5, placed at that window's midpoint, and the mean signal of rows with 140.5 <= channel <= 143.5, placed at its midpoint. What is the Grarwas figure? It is 120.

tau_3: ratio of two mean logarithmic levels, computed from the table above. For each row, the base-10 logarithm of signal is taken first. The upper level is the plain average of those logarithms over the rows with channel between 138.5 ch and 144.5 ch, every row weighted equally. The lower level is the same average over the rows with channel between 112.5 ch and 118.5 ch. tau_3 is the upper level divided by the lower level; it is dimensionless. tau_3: 0.93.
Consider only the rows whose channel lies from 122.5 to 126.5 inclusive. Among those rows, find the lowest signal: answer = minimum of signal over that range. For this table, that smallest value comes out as 72.02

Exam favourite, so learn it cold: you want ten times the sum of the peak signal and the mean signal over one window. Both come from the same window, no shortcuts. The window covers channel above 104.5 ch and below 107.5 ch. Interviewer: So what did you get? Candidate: 1403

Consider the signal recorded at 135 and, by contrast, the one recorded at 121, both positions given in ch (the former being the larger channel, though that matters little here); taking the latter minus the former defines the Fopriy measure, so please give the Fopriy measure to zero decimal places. 17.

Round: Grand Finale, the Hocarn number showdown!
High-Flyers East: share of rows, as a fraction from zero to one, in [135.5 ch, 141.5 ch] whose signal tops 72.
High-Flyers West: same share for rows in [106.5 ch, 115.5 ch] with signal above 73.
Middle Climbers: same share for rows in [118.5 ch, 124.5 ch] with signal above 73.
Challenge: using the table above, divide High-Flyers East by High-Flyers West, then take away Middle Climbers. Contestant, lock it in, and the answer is -1.0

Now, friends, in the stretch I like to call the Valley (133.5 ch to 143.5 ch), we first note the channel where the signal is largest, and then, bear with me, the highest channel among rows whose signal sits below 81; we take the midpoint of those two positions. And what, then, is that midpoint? 139.0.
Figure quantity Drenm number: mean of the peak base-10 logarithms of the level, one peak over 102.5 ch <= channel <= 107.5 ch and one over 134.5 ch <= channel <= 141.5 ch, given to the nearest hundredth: 1.87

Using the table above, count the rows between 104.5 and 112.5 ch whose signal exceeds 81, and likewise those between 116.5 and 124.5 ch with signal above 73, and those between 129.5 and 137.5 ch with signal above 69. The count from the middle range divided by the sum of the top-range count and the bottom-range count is 0.8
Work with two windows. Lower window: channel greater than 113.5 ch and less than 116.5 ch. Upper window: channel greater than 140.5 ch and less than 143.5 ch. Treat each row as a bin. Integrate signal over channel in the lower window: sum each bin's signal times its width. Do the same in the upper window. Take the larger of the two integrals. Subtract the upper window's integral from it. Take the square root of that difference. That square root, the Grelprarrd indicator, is 8.6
